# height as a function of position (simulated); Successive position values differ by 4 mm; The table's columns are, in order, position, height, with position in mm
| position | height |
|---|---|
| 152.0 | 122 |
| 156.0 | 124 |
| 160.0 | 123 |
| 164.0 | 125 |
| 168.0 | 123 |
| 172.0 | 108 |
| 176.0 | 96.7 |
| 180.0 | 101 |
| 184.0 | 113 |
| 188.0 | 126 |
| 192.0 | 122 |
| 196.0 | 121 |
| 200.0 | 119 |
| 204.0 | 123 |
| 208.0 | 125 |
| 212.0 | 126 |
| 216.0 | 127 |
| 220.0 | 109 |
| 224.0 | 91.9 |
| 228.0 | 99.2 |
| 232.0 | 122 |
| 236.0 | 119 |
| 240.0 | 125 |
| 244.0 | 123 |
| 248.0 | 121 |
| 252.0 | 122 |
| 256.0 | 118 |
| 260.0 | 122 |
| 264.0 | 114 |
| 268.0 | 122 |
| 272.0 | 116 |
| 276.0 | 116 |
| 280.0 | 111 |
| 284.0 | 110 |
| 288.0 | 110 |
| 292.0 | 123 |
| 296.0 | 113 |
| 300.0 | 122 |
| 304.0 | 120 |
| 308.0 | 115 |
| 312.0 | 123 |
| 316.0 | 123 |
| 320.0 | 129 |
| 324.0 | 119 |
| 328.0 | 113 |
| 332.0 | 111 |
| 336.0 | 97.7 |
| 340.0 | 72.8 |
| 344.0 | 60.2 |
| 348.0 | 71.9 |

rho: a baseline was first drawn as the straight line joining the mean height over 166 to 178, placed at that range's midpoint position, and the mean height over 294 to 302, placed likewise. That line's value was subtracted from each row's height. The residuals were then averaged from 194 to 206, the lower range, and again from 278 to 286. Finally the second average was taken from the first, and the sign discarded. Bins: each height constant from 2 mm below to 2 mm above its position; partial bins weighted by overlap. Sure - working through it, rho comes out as 15.9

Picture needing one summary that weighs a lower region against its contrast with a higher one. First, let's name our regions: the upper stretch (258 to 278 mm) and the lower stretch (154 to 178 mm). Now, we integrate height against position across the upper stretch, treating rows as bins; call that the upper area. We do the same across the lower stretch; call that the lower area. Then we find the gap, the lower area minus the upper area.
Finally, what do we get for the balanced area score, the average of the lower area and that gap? 1619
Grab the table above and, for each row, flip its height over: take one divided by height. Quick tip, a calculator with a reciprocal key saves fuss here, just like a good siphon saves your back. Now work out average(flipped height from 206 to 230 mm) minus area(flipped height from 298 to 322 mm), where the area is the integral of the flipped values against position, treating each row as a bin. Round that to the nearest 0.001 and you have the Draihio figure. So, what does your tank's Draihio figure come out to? -0.188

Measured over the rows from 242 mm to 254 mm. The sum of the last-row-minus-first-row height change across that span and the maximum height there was 122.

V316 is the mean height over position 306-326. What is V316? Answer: 122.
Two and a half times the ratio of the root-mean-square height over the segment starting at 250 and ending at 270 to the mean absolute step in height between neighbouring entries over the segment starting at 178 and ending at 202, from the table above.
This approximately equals 47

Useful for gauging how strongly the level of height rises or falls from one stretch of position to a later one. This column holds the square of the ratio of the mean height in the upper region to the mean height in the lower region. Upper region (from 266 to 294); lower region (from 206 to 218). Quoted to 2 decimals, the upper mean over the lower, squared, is 0.84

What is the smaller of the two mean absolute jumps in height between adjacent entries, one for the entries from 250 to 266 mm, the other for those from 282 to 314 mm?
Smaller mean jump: 5.3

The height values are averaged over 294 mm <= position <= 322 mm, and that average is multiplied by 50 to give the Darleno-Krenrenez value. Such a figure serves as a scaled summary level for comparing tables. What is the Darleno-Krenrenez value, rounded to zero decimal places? 6036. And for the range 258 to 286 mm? 5793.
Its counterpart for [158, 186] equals 5641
